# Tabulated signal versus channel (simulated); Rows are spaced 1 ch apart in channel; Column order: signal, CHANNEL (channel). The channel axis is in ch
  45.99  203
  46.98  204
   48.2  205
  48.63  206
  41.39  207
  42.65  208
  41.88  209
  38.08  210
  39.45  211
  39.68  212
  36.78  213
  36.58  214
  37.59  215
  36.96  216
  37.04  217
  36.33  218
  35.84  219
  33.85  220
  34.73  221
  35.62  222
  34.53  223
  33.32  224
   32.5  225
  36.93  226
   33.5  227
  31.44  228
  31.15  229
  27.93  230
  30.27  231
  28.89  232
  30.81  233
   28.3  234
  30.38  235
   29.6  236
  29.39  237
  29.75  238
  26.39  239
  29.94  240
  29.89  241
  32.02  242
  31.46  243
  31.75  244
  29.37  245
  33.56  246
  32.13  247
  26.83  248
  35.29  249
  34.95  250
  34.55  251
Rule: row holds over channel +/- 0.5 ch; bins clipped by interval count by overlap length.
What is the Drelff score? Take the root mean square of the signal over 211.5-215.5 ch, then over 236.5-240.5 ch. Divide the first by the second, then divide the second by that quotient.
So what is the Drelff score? 22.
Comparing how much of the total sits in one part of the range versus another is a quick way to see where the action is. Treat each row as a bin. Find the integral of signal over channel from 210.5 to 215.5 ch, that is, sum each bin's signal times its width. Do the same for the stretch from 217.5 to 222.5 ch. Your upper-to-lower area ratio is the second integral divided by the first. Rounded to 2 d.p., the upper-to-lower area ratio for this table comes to 0.93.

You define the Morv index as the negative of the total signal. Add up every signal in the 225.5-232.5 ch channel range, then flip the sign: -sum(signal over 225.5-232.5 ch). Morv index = -220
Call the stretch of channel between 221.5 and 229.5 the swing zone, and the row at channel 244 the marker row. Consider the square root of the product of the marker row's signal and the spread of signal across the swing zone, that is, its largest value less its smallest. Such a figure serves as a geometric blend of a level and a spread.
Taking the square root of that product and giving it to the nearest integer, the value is 14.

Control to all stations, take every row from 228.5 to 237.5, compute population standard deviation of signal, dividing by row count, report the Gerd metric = 1.05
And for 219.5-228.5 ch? 1.55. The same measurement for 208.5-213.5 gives 1.71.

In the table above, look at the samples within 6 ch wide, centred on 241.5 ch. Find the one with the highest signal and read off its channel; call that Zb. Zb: 242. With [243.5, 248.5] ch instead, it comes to 246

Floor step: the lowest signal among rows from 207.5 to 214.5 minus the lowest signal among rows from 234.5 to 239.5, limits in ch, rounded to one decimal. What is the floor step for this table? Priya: 10.2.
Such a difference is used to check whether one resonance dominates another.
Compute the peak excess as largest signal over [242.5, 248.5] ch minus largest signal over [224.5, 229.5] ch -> -3.4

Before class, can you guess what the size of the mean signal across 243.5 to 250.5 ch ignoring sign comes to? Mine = 32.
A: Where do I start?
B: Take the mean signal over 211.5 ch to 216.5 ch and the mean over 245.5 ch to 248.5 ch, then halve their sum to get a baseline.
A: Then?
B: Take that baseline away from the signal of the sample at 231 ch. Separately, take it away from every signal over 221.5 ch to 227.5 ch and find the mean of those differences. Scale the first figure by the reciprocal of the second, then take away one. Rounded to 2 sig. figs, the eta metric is -19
